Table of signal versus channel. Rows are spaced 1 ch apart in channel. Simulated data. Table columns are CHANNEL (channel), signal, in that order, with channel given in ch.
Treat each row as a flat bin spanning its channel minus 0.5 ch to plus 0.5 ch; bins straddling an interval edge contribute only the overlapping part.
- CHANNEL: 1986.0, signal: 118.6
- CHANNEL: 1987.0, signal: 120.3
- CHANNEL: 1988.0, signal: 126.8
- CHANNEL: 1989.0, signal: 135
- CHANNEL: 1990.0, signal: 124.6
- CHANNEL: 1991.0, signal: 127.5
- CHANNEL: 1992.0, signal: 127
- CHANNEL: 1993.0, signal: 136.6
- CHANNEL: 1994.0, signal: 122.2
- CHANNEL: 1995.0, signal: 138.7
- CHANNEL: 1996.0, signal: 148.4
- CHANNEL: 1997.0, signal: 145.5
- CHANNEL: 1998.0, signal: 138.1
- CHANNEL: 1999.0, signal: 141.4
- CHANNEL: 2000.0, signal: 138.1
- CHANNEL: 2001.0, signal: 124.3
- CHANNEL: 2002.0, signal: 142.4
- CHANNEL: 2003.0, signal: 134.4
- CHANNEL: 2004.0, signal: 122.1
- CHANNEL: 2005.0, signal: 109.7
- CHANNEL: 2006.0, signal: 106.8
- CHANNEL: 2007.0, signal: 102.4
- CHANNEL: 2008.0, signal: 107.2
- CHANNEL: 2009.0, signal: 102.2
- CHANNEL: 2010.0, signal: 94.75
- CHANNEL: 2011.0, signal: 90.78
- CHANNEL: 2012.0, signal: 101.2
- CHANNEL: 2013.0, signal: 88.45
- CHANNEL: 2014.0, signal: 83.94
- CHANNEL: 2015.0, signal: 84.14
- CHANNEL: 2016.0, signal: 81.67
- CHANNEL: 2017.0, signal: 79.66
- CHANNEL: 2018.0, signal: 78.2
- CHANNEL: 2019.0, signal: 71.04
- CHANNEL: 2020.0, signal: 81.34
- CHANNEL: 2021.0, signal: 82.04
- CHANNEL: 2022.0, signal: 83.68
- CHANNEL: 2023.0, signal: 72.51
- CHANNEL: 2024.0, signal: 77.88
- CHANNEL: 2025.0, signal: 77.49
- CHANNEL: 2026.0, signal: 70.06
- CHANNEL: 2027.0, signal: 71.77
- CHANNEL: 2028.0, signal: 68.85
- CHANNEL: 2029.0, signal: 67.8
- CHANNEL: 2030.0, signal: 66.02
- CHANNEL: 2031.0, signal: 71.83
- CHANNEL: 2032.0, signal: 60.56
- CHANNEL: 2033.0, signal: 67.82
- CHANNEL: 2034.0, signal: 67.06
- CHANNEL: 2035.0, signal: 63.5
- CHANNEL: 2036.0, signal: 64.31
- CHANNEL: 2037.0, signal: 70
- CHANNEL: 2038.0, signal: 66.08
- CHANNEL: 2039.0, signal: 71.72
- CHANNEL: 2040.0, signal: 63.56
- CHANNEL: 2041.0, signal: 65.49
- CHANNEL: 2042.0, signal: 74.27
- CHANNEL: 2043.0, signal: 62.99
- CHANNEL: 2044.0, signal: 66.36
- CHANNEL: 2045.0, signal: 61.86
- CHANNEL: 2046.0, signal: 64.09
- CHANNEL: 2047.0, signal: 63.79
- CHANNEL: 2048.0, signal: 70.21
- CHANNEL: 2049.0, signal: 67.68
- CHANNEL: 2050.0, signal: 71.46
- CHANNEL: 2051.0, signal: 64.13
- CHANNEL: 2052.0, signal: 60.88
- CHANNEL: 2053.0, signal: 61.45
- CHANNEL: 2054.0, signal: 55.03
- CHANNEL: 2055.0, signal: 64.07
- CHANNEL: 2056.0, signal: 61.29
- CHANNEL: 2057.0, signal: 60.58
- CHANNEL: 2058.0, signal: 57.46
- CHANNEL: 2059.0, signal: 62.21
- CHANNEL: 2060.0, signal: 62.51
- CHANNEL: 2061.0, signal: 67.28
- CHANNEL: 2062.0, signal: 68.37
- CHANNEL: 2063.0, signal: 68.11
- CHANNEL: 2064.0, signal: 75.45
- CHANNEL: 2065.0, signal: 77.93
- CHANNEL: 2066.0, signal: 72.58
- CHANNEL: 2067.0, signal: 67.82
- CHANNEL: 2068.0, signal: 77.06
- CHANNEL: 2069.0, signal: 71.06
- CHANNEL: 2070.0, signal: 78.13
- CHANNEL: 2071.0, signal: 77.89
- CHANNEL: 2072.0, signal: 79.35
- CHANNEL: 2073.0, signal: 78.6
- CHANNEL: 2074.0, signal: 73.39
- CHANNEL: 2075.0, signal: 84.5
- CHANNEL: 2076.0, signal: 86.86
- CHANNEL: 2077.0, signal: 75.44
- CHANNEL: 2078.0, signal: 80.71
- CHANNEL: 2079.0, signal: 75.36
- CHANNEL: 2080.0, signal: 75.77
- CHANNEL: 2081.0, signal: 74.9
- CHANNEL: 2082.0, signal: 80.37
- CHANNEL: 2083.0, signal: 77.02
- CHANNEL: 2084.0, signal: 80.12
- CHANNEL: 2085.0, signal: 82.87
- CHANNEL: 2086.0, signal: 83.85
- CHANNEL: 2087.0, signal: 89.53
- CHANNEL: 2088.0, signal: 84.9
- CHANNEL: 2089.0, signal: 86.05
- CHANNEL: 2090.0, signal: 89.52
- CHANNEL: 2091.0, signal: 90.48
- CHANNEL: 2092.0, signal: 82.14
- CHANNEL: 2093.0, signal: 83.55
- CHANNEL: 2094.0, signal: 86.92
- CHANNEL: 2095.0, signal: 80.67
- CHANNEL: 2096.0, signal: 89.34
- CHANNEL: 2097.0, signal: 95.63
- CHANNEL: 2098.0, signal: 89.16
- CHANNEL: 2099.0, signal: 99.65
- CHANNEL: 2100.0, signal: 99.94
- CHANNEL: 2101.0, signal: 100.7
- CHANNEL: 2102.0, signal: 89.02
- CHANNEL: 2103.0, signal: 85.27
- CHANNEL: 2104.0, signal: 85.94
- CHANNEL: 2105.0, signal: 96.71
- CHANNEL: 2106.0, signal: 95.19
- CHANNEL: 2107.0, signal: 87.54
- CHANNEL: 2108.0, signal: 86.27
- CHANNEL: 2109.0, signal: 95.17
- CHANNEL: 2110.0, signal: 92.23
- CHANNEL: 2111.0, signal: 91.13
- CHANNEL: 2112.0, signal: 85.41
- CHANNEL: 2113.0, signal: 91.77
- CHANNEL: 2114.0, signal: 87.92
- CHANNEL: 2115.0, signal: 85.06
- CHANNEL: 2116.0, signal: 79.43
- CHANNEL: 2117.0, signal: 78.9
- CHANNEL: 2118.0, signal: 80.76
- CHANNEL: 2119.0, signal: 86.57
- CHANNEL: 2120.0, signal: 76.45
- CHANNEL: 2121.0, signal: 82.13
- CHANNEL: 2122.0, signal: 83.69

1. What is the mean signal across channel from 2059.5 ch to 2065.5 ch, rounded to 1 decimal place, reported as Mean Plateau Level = 69.9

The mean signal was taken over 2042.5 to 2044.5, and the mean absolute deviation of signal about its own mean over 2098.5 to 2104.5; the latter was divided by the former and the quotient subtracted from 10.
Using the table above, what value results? 9.90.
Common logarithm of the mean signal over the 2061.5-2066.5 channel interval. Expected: 1.86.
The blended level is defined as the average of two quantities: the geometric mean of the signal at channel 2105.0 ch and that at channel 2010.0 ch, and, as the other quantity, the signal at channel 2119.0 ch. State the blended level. 91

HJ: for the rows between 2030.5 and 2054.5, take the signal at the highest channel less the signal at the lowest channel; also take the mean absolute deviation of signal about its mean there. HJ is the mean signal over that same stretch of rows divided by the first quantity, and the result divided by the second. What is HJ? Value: -1.1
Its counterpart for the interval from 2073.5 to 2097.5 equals 0.8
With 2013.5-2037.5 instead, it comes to -0.8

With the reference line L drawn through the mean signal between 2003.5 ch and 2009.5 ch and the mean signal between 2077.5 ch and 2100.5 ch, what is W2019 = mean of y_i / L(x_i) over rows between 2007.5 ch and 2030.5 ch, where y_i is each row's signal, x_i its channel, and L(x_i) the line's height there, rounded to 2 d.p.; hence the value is 0.78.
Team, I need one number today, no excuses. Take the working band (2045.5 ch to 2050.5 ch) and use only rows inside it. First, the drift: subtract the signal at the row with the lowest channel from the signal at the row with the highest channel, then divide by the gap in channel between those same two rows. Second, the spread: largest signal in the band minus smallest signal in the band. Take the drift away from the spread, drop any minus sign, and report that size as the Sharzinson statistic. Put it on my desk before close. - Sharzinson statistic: 6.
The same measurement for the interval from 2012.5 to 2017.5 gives 11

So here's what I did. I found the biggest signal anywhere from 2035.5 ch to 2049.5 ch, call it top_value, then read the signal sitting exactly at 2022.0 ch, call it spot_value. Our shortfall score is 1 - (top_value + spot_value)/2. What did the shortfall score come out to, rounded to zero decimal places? -78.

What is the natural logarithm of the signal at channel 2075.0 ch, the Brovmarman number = 4.44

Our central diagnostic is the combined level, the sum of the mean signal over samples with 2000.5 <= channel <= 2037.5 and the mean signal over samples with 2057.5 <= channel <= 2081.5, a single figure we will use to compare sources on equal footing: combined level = 160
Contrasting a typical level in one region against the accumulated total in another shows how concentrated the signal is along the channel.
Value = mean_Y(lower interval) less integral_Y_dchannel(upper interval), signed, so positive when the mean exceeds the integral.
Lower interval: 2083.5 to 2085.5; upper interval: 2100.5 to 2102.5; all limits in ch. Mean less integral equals -108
